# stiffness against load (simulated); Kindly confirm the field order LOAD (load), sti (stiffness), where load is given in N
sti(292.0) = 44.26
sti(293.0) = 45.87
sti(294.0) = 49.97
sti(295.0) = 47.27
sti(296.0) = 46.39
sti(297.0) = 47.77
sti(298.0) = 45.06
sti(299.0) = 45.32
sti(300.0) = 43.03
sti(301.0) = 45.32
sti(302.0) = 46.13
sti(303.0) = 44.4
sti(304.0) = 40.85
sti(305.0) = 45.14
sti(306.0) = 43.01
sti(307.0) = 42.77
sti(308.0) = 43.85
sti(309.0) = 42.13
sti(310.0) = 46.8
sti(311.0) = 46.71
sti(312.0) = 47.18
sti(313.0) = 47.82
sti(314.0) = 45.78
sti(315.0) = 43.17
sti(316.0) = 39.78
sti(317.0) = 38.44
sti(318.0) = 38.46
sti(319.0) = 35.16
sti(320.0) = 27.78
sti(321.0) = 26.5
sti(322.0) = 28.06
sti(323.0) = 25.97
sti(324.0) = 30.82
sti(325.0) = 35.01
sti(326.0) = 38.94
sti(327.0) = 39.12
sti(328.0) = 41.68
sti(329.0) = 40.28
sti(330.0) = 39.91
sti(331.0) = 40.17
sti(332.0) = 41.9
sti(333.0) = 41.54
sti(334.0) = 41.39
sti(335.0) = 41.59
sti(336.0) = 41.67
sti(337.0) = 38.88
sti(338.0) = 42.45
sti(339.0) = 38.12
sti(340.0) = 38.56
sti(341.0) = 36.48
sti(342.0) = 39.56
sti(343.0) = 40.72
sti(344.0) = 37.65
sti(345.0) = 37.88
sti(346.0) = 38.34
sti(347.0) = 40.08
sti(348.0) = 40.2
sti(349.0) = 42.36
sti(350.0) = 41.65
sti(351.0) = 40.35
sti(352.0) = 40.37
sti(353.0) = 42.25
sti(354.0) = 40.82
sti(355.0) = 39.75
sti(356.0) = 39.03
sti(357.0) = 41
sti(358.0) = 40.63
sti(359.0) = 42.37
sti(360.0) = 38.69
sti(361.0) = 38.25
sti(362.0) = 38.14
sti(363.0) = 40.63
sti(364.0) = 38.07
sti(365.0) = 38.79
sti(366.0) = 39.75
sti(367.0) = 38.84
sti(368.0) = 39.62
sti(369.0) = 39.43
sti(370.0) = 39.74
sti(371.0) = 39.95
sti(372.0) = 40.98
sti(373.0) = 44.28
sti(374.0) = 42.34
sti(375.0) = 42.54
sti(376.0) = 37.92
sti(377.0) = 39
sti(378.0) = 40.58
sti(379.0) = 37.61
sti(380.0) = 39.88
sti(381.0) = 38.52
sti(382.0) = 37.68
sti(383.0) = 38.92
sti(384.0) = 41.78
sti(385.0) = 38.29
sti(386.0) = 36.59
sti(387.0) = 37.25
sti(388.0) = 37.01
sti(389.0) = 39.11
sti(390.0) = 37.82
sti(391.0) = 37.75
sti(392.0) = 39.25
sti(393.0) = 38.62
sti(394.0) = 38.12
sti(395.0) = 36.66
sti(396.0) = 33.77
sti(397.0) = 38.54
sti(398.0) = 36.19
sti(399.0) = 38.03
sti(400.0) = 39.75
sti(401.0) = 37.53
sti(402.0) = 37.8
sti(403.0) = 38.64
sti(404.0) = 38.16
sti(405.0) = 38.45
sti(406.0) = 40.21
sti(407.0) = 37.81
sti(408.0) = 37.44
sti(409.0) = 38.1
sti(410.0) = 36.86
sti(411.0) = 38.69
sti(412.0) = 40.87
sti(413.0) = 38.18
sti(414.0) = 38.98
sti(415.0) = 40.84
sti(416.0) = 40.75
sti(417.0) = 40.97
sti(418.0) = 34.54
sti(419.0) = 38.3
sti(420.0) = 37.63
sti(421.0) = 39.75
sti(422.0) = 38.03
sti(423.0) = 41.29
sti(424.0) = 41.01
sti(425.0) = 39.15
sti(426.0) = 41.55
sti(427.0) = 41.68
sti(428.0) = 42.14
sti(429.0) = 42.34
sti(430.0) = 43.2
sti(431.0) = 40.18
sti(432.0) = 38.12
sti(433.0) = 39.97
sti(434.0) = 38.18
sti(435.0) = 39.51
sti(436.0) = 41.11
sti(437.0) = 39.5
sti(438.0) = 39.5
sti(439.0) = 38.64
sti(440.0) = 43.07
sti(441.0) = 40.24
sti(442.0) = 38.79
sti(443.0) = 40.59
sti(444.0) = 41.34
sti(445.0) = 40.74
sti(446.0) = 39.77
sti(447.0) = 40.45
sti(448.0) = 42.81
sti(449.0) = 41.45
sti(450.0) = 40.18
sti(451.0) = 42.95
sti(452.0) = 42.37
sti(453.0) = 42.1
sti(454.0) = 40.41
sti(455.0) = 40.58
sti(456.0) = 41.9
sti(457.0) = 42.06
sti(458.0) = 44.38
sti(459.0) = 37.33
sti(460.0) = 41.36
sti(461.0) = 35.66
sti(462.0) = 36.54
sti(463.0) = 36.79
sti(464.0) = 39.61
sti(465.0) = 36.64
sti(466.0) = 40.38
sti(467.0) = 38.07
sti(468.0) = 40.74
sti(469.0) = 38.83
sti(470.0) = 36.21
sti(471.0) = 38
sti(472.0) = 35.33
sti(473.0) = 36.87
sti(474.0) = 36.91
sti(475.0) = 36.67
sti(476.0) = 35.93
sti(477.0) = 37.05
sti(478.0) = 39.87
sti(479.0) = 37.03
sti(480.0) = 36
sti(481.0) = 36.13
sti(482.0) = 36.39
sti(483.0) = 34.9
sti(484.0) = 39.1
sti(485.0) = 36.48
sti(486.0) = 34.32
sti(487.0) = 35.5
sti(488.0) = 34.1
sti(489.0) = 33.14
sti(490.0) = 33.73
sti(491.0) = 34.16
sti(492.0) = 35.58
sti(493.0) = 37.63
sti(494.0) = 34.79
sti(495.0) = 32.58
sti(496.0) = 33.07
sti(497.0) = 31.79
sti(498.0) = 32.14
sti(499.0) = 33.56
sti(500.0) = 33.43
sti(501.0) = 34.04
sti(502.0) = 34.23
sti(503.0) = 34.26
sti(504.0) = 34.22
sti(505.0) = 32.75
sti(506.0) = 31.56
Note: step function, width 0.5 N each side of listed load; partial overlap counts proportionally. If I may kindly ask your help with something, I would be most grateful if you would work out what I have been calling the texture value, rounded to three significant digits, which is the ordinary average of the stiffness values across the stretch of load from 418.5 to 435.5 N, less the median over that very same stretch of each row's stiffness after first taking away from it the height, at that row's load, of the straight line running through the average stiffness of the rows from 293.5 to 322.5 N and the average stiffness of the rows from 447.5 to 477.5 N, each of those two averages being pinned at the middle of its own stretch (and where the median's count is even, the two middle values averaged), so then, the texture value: 40.0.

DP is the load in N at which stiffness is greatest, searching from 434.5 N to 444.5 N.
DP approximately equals 440.0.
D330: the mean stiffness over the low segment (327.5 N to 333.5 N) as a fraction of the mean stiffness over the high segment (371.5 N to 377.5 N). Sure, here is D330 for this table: 0.99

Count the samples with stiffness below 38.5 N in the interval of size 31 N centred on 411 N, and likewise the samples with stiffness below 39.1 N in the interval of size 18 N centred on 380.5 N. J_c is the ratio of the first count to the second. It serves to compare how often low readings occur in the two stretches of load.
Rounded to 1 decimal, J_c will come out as 1.6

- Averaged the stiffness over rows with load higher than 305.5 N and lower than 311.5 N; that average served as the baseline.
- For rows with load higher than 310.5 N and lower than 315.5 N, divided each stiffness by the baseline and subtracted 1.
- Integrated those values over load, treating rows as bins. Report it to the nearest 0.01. 0.22 N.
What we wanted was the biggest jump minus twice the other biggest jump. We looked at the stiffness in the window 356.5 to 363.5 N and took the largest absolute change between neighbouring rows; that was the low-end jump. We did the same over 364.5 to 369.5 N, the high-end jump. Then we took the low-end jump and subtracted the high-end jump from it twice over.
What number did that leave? 2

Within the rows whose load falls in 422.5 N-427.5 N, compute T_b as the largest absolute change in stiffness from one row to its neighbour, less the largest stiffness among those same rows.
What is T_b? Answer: -39.3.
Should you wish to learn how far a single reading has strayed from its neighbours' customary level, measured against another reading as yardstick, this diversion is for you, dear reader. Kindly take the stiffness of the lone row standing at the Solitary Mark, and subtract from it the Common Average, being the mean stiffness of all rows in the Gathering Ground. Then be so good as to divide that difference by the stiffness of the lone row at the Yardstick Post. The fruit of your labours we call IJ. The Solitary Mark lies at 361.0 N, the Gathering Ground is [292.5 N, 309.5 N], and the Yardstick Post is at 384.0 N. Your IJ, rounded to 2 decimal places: -0.16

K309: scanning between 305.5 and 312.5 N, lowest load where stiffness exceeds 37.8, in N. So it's 306.0 N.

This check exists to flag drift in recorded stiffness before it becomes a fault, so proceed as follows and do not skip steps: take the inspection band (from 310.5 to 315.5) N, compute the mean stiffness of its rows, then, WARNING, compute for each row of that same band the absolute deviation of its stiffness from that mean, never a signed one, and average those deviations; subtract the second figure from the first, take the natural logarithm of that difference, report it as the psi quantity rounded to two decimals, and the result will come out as 3.80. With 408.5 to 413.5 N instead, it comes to 3.63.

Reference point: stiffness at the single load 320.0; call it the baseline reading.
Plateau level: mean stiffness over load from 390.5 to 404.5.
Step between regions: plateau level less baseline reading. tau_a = 10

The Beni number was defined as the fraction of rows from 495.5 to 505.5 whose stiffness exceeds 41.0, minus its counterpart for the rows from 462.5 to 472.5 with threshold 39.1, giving -0.3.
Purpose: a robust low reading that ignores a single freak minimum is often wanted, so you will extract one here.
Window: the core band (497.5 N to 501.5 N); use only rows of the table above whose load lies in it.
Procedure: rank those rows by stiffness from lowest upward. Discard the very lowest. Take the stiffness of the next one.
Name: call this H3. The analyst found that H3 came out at 33.43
